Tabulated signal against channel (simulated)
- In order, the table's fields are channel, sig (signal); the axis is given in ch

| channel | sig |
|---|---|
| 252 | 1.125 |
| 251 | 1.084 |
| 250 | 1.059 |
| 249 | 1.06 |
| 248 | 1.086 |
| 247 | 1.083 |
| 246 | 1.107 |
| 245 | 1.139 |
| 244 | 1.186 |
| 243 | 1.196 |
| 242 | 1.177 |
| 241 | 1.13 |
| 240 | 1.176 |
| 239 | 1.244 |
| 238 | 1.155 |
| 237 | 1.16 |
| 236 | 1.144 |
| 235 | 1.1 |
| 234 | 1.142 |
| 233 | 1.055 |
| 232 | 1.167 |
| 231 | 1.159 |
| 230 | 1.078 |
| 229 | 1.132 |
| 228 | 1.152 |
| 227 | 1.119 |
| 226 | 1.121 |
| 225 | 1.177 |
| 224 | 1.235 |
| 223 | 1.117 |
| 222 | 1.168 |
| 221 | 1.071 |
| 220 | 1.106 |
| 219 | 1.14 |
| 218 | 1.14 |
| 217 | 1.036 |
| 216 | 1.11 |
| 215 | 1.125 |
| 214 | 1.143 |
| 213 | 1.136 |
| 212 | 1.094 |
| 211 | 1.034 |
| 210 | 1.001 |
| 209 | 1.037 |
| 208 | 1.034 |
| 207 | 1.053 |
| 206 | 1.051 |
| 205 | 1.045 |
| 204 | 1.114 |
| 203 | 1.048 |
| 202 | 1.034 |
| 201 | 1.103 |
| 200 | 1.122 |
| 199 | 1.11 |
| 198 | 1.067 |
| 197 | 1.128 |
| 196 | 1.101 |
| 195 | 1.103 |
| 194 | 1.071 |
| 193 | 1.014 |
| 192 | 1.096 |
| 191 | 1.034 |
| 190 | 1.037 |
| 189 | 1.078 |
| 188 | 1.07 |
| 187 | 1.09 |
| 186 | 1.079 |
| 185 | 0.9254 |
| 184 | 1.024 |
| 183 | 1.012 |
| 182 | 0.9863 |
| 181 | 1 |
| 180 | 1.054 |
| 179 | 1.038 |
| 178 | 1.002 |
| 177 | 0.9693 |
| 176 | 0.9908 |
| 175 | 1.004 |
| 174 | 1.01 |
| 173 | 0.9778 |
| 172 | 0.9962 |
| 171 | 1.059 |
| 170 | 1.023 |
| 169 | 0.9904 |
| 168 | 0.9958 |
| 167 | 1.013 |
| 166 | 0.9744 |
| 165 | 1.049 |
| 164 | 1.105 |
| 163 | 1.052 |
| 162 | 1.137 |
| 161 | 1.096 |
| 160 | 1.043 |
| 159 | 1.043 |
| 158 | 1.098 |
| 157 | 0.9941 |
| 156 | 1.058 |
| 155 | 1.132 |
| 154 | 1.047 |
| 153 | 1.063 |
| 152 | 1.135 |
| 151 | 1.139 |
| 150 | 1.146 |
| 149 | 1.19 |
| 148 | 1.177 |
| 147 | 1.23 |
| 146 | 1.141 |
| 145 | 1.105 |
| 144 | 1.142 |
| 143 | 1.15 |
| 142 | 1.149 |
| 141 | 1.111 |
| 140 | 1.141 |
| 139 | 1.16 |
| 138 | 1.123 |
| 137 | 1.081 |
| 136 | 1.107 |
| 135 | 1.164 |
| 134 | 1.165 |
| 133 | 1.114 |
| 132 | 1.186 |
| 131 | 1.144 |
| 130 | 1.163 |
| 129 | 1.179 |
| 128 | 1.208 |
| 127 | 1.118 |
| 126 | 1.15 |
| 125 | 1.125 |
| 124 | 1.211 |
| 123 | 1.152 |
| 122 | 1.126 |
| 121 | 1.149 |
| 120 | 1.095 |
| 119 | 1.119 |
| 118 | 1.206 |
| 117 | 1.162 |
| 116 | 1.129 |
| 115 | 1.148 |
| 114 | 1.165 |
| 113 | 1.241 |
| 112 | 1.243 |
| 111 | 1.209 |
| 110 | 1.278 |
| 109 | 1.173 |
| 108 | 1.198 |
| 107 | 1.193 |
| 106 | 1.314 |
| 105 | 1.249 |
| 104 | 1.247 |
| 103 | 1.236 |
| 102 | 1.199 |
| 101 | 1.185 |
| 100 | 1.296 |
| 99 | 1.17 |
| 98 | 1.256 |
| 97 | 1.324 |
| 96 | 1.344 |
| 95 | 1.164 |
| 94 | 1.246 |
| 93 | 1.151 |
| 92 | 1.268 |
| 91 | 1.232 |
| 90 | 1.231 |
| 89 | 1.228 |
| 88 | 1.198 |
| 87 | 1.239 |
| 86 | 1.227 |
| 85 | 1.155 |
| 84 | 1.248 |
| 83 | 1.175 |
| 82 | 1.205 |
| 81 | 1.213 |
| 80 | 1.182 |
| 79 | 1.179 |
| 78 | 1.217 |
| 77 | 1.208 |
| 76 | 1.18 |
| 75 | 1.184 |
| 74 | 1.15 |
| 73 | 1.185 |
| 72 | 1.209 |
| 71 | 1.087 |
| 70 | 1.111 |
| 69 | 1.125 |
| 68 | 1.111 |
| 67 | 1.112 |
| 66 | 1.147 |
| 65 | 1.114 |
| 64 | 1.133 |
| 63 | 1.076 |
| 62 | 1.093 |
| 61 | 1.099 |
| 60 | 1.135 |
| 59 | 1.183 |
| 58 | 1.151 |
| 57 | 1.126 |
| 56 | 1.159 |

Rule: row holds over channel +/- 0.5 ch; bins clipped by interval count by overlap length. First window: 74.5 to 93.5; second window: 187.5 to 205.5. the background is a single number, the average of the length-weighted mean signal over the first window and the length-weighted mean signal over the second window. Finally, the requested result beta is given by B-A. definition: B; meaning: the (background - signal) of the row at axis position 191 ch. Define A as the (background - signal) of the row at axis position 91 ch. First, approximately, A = -0.09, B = 0.107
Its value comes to 0.20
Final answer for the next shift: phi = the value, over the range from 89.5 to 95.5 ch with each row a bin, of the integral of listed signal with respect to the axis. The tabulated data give 7.3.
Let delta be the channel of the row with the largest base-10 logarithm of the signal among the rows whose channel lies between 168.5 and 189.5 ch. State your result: 187 ch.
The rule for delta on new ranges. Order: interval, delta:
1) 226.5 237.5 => 232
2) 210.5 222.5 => 222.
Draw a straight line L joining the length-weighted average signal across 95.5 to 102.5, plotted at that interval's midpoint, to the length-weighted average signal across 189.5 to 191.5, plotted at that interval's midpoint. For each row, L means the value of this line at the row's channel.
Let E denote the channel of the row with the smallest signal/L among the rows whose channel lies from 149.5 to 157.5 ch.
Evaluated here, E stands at 157 ch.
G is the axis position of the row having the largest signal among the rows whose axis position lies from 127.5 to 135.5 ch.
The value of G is 128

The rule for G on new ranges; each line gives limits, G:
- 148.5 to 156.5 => 149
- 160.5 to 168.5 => 162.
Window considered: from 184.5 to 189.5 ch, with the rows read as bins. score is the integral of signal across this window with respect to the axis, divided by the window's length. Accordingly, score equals 1.05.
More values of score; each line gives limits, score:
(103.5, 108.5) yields 1.24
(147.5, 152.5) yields 1.16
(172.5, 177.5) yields 0.99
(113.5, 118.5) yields 1.16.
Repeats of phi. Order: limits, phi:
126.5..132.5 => 7.0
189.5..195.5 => 6.4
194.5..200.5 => 6.6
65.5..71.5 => 6.7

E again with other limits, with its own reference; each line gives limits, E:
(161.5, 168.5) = 166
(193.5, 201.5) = 194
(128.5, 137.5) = 137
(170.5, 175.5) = 173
